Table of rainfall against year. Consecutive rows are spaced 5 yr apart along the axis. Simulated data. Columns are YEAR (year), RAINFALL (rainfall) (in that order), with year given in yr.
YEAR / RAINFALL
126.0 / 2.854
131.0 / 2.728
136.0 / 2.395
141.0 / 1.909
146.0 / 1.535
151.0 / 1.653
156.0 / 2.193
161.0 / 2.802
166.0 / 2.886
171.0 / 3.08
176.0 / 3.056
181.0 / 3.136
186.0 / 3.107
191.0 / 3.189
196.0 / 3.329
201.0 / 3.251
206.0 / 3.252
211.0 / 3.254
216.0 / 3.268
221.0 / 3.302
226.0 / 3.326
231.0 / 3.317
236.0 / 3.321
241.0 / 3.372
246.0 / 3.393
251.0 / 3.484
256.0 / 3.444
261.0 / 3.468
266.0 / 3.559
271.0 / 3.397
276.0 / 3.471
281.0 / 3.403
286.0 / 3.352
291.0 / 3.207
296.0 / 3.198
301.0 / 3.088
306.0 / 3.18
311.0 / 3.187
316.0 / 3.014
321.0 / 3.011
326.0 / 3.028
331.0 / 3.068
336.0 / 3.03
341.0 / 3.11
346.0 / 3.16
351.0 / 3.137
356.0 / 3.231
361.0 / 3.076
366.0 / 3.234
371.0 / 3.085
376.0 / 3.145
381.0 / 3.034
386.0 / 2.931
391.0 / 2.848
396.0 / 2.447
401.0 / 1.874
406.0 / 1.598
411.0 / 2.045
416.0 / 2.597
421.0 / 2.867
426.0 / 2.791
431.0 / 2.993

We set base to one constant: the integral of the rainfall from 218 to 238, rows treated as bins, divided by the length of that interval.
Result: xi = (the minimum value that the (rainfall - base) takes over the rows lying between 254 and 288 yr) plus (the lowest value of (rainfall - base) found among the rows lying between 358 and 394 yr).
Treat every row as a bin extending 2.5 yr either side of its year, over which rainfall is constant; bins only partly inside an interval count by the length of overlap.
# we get -0.43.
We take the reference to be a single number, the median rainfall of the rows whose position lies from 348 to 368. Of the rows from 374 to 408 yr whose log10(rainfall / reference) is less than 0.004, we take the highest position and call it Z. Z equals 406.0 yr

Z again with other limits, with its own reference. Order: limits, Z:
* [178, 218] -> 191.0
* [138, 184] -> 181.0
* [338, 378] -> 376.0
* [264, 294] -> 291.0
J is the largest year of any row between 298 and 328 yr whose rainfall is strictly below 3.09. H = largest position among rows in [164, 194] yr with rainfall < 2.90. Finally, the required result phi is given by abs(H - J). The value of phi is 160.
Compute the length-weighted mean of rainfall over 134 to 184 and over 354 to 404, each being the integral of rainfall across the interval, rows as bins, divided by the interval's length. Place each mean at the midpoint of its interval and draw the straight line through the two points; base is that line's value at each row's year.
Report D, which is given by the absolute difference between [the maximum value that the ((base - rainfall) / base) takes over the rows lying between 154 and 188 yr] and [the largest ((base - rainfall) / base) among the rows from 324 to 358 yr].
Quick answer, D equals 0.19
